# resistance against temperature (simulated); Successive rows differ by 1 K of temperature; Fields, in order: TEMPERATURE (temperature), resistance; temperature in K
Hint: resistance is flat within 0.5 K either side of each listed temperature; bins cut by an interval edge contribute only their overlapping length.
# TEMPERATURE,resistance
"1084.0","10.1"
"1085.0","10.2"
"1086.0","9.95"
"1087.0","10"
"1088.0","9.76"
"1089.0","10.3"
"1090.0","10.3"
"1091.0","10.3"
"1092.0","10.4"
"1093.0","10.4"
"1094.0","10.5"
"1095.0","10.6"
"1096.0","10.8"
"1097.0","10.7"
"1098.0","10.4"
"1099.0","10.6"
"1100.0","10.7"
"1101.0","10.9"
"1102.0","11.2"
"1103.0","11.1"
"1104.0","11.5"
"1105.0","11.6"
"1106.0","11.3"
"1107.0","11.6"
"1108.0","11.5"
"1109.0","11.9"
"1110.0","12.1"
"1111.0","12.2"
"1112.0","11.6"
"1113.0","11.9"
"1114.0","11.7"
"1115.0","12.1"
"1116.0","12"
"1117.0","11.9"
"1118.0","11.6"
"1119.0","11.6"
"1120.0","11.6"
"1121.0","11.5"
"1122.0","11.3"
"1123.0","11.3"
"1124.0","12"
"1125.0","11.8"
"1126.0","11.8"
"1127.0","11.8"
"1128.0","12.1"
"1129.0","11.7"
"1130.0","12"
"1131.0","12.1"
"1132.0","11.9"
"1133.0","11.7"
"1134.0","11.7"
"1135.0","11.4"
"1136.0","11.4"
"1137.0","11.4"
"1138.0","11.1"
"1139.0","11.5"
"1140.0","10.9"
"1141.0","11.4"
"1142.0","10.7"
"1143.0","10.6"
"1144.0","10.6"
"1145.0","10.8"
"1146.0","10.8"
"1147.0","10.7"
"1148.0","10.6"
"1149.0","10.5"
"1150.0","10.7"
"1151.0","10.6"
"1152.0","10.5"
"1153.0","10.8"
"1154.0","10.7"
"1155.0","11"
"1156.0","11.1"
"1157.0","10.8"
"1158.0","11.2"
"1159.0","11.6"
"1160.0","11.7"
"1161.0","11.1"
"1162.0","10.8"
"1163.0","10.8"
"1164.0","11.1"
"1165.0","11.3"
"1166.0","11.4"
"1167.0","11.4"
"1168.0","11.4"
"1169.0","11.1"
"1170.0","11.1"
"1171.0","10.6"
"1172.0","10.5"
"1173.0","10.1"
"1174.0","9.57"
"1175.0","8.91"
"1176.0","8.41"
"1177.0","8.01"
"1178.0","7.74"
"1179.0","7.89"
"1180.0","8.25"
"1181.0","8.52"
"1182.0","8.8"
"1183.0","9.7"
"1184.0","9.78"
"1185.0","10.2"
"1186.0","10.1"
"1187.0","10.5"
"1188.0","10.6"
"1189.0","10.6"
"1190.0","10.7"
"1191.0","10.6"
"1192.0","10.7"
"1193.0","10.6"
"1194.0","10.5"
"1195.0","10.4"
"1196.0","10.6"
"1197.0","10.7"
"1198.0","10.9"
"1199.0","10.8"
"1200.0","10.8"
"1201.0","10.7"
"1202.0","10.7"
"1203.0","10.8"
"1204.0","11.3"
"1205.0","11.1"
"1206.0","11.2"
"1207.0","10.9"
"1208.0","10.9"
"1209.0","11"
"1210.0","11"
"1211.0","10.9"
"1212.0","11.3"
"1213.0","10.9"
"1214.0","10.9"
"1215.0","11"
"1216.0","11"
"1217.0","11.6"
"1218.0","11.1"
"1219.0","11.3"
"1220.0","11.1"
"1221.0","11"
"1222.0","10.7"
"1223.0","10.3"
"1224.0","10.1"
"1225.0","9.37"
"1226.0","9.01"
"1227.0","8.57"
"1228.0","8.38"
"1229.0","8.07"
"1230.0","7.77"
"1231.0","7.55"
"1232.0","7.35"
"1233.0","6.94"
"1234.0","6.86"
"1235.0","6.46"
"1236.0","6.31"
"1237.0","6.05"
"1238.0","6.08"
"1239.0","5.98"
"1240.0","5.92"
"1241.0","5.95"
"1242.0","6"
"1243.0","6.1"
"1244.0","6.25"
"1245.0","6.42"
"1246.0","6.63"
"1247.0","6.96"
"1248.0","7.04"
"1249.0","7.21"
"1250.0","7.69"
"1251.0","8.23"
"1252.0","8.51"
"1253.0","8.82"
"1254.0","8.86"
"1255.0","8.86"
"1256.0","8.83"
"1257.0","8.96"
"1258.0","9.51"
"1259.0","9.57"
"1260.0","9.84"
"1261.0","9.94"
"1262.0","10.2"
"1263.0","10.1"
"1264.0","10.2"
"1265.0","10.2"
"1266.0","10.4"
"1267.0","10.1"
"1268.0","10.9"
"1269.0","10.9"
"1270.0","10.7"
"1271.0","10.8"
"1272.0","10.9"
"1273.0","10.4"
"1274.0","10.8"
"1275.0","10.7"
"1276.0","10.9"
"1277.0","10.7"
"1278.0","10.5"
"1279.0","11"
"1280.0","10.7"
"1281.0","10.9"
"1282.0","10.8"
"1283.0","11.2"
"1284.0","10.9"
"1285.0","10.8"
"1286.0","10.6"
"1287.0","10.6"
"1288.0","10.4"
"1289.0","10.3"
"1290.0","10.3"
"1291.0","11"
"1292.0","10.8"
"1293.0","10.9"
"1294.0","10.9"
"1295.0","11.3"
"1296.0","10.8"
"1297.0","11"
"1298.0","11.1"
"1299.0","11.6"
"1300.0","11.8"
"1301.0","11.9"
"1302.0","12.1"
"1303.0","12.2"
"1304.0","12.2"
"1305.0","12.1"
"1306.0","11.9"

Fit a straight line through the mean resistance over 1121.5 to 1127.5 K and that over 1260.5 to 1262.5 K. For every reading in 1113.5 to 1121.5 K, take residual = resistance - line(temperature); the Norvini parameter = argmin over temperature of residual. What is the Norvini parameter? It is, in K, 1121.0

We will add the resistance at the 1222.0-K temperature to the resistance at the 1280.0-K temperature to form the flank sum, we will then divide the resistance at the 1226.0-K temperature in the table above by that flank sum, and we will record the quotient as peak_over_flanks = 0.42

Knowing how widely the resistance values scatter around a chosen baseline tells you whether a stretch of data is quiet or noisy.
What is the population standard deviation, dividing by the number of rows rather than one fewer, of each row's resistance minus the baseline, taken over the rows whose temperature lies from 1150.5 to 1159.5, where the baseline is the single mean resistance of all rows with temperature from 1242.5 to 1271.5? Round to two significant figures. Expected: 0.32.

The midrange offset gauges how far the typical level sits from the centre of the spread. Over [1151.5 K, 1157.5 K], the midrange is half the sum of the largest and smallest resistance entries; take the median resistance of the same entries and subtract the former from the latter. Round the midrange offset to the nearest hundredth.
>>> 0.00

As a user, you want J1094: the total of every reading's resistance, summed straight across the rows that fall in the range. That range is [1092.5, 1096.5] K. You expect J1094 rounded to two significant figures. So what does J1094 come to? 42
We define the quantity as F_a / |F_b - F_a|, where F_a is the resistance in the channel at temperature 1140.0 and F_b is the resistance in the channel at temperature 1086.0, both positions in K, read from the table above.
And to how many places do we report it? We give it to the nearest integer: 11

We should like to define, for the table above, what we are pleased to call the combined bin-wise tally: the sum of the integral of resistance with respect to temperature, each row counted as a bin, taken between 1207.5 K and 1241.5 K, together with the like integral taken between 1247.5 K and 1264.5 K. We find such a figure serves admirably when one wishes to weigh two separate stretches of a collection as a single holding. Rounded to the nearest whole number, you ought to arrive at 461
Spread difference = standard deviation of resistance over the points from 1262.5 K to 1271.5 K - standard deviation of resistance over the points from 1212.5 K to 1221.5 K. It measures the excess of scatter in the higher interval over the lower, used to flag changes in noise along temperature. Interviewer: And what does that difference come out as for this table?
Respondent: 0.12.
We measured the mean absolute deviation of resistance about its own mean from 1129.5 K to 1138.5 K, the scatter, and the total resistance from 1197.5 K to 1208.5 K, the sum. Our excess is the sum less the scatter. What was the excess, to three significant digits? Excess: 120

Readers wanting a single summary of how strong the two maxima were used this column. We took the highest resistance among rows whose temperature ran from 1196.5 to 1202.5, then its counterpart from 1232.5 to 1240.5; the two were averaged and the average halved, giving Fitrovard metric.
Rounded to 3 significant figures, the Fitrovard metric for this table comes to 4.46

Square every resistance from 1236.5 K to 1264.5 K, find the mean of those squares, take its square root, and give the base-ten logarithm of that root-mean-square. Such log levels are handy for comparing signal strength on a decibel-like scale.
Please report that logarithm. 0.90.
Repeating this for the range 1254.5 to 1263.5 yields 0.98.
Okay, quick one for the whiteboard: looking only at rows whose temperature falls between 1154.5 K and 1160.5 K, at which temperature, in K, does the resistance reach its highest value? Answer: 1160.0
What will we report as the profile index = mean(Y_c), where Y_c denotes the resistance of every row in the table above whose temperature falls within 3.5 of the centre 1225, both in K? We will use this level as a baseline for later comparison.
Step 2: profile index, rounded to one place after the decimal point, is 9.5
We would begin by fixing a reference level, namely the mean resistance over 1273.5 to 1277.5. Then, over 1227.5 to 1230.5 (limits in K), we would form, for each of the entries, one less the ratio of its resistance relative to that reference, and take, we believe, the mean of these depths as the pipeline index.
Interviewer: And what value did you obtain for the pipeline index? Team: 0.25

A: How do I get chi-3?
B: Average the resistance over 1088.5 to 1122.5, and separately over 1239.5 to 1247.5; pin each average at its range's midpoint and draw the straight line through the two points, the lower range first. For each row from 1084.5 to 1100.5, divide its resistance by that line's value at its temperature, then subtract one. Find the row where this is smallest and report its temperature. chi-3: 1088.0 K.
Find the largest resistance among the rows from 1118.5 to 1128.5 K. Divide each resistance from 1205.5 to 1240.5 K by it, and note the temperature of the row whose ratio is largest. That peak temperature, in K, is 1217.0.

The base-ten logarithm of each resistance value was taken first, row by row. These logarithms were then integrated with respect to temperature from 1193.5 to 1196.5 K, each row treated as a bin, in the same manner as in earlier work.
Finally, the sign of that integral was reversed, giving -3.06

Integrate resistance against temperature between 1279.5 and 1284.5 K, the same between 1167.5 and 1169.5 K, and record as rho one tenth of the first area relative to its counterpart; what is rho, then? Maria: 0.24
